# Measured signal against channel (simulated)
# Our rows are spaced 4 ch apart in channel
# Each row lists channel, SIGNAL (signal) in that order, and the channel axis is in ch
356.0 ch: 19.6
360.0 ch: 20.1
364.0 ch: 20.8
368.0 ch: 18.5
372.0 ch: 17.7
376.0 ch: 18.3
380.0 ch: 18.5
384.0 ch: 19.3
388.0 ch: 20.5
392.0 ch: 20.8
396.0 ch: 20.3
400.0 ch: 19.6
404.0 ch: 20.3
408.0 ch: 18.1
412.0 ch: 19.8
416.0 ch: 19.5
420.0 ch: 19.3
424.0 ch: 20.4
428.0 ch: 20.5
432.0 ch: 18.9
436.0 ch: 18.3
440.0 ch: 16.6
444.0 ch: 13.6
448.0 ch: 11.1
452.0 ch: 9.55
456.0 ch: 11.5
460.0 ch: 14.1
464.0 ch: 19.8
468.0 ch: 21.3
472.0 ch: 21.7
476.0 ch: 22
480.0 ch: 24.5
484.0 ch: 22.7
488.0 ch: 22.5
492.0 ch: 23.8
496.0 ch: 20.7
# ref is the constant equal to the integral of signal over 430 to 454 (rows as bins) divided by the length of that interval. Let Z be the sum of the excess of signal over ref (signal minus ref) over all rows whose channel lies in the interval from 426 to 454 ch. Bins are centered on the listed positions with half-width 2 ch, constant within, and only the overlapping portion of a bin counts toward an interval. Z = 6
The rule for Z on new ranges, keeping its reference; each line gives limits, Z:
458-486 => 43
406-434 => 34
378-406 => 37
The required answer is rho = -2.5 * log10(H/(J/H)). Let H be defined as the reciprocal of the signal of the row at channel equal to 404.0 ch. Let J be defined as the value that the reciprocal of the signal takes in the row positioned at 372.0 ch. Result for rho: 3.42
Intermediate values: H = 0.049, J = 0.056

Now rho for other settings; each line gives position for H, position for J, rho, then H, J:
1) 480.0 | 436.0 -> 3.79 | 0.041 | 0.055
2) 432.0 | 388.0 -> 3.10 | 0.053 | 0.049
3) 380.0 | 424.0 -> 3.06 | 0.054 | 0.049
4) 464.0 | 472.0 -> 3.14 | 0.051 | 0.046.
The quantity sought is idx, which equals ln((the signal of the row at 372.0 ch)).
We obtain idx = 2.87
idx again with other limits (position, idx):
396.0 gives 3.01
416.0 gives 2.97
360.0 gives 3.00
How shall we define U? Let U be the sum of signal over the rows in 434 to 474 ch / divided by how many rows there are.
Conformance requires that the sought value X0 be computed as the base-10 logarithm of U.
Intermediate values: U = 15.8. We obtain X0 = 1.20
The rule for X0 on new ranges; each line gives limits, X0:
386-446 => 1.28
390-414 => 1.30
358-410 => 1.29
